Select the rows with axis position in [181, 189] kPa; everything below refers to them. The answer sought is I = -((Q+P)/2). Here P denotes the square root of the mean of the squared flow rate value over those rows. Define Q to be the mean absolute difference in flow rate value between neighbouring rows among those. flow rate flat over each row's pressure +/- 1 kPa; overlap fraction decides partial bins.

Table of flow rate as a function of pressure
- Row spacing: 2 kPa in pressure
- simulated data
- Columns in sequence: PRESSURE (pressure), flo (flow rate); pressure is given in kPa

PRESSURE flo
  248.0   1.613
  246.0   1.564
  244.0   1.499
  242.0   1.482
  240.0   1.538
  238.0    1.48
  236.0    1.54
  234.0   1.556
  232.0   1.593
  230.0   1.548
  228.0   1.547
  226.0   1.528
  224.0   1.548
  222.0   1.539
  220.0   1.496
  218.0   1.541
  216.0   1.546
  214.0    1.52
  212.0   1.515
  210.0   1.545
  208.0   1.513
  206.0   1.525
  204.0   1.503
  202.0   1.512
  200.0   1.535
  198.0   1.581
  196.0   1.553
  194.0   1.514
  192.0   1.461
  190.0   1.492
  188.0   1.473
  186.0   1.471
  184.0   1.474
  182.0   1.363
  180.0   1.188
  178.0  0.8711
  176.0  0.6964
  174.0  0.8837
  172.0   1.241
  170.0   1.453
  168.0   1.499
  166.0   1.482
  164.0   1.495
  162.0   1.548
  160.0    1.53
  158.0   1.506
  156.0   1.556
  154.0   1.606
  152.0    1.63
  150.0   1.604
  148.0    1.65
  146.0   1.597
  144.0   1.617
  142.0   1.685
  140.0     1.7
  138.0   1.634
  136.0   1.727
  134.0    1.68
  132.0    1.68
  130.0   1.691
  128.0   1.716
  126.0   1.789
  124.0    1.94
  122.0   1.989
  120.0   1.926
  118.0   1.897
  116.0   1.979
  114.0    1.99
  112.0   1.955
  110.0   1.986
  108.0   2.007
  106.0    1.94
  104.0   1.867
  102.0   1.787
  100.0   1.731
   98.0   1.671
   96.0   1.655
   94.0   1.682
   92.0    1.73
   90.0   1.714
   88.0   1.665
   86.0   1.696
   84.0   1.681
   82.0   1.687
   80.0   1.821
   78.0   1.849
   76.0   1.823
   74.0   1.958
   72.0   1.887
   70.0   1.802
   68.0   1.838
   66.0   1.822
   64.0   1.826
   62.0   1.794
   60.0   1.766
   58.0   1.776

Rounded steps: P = 1.45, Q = 0.039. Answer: -0.742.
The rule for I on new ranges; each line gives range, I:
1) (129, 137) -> -0.857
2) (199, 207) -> -0.768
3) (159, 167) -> -0.771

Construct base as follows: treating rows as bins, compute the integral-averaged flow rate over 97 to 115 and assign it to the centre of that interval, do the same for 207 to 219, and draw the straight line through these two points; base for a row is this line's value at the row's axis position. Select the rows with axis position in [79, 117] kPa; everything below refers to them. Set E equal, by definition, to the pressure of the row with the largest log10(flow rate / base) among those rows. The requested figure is 114.0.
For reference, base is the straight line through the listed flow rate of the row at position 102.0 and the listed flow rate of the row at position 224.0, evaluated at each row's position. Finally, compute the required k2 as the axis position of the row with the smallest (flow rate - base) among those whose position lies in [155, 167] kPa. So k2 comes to 166.0 kPa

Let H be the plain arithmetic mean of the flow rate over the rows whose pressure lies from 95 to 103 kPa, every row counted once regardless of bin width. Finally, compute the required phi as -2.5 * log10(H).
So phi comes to -0.58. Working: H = 1.7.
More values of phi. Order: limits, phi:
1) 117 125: -0.72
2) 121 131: -0.65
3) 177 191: -0.31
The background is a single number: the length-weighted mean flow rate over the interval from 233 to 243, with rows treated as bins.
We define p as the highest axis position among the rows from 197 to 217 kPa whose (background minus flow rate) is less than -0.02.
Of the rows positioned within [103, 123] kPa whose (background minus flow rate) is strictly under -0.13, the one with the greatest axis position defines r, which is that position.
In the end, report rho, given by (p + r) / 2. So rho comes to 169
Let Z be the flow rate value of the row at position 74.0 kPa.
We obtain 1.958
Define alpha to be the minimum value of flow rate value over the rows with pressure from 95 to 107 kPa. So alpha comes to 1.655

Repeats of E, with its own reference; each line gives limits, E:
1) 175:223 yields 222.0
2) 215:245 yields 232.0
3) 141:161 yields 142.0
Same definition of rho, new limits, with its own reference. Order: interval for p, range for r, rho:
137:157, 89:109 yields 132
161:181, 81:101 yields 131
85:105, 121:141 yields 122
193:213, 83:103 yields 156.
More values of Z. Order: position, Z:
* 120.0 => 1.926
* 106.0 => 1.94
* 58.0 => 1.776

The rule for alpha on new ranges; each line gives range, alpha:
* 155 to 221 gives 0.6964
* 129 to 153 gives 1.597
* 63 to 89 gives 1.665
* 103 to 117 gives 1.867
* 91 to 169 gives 1.482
